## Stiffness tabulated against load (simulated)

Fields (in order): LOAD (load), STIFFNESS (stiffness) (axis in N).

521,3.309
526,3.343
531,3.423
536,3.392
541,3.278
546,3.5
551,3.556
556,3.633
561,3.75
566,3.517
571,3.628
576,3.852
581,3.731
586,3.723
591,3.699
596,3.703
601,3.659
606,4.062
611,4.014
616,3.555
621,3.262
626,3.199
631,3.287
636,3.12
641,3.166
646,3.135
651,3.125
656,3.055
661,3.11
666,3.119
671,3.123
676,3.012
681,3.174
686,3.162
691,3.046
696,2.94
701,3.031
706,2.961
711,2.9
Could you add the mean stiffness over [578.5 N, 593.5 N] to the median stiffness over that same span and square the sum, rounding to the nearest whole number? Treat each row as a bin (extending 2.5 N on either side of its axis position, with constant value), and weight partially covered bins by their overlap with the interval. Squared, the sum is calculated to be 55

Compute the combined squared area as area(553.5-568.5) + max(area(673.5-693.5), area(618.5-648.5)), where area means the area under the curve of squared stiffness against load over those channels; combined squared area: 504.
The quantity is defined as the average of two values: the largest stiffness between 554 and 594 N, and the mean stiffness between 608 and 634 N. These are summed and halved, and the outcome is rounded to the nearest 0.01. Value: 3.66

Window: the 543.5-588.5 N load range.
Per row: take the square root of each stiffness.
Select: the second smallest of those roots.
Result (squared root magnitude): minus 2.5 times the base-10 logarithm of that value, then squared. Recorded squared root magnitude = 0.47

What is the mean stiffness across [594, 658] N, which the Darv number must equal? 3.4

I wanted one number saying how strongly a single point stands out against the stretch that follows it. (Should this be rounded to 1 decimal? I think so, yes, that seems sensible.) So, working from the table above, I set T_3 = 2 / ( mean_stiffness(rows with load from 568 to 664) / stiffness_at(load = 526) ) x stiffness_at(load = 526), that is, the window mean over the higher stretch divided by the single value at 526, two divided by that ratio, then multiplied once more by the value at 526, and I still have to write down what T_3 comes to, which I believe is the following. 6.4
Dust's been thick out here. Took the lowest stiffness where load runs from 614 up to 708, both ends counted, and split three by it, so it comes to 1.02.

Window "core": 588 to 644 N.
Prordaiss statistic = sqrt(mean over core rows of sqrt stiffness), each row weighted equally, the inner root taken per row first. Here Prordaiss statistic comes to 1.37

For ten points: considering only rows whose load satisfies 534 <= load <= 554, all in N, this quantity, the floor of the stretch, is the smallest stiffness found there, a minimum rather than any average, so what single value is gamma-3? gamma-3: 3.278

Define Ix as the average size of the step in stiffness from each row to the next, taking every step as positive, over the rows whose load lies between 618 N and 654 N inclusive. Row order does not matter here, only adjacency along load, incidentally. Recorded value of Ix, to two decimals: 0.07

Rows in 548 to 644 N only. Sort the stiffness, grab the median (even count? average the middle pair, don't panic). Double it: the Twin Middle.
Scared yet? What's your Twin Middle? 7.27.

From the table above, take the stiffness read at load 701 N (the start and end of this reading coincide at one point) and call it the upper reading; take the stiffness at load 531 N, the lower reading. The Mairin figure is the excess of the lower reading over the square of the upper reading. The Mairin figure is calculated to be -5.8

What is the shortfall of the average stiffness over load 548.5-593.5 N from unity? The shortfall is -2.7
